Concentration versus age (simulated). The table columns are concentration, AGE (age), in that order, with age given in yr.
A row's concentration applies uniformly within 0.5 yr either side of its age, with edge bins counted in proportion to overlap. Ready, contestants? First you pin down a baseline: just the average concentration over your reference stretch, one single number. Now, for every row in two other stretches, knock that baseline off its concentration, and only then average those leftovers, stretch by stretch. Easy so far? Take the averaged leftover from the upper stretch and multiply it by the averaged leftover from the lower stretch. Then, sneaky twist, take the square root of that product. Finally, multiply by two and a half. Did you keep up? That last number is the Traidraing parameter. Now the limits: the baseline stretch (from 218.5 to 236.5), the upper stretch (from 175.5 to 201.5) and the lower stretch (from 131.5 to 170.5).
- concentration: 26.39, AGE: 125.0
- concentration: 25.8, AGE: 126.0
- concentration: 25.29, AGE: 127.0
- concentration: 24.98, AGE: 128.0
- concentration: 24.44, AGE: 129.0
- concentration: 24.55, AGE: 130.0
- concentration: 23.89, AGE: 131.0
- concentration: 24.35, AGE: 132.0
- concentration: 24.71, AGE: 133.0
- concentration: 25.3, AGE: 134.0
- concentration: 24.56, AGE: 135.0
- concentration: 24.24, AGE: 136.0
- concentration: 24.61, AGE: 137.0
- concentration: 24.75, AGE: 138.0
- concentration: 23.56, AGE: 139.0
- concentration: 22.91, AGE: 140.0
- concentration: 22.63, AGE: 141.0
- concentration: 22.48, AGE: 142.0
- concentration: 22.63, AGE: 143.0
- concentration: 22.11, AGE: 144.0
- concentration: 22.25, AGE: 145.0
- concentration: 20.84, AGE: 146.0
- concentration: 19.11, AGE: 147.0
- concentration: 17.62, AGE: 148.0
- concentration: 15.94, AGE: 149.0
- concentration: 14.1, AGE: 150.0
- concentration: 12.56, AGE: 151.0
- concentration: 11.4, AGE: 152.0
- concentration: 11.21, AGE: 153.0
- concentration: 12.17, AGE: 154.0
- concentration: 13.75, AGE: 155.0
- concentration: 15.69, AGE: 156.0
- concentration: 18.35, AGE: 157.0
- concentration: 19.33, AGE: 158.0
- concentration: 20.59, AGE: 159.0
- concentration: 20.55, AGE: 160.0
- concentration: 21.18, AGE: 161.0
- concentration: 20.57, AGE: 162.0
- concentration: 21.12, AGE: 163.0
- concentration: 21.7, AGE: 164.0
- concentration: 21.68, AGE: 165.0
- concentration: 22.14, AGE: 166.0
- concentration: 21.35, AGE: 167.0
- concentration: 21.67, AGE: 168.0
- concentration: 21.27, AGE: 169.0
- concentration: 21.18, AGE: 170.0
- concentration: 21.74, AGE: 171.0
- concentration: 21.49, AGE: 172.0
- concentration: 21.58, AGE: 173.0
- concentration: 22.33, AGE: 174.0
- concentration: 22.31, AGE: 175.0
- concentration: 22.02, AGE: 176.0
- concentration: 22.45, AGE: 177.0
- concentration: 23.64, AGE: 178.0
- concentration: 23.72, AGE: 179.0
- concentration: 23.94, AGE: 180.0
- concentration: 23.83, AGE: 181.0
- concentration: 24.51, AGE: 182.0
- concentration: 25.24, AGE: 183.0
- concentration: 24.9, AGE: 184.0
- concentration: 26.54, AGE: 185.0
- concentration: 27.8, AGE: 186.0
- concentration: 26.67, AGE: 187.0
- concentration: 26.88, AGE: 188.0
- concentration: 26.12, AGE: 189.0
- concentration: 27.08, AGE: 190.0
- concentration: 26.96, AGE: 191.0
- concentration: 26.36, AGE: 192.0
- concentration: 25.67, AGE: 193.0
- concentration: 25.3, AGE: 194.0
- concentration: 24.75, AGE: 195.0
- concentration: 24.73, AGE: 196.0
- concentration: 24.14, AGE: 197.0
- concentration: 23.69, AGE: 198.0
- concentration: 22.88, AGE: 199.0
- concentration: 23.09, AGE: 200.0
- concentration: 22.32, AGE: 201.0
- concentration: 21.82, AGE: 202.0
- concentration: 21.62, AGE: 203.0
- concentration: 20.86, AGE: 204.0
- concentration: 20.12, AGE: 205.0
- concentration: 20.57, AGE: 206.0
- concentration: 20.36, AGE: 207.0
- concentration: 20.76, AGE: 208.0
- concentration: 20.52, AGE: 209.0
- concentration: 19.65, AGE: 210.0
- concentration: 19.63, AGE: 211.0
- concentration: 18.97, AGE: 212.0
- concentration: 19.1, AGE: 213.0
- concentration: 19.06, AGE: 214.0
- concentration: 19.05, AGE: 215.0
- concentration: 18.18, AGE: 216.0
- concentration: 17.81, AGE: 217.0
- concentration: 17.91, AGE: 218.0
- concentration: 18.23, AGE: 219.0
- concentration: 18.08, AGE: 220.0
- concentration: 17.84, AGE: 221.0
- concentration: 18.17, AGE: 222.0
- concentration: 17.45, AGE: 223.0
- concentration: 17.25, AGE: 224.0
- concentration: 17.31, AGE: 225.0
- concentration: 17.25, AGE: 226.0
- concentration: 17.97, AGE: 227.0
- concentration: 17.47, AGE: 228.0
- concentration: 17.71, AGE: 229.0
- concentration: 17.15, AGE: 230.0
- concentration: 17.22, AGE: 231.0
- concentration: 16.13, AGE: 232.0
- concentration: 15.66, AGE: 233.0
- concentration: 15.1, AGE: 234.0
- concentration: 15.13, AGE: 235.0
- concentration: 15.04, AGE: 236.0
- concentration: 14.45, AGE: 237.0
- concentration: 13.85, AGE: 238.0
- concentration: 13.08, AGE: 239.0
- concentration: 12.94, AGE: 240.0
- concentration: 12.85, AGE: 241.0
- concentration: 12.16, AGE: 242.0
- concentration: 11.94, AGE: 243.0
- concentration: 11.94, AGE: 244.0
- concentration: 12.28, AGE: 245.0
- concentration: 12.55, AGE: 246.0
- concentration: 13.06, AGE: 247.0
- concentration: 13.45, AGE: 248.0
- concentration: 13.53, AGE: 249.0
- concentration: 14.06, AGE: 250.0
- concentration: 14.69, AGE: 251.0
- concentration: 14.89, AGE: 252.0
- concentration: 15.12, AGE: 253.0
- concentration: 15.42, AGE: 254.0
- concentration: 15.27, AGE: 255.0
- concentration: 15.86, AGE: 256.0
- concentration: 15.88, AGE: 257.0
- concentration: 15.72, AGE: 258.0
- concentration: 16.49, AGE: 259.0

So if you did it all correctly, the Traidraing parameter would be 12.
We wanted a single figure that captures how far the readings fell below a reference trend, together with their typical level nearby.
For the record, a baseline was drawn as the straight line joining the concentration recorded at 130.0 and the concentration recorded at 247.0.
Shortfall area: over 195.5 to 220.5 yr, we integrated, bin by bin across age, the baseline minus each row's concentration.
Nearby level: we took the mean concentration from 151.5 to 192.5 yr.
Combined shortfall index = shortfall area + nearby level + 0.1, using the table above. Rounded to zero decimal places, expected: -69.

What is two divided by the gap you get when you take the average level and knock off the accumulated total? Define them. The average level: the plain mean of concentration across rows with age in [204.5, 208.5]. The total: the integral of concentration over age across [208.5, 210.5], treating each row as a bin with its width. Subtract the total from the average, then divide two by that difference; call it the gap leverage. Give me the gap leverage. -0.10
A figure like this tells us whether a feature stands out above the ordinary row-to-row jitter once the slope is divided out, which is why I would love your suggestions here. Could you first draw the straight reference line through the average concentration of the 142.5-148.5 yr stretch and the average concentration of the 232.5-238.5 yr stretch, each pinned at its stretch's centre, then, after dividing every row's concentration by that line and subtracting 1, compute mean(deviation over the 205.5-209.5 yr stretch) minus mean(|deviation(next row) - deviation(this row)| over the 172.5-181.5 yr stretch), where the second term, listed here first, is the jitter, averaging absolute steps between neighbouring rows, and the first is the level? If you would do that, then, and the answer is 0.21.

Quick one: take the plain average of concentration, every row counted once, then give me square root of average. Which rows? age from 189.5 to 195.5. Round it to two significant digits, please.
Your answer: 5.1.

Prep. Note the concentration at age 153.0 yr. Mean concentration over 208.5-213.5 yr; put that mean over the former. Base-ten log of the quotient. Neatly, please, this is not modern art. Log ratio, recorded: 0.24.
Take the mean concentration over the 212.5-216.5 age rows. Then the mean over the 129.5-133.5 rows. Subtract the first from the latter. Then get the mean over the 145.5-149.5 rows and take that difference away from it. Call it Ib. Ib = 13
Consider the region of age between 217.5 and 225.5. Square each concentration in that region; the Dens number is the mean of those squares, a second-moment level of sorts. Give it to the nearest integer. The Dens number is 316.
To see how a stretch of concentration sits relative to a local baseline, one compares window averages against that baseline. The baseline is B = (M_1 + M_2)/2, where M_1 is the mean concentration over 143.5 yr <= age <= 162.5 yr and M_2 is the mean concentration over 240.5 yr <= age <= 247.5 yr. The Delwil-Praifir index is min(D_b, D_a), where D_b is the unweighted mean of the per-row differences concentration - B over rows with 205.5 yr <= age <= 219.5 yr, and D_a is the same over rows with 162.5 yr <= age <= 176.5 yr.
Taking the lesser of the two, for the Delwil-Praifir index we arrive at 4.4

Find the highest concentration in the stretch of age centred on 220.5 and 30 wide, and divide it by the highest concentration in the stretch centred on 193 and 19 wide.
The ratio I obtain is 0.75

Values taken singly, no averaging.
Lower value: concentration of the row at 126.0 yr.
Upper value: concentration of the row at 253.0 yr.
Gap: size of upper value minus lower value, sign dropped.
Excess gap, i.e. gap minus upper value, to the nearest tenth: -4.4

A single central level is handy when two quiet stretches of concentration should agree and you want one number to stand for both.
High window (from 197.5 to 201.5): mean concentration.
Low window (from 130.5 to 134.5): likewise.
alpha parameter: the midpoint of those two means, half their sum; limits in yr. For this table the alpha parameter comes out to 23.8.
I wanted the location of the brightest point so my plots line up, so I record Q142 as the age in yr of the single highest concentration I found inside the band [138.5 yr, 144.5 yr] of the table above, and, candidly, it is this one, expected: 139.0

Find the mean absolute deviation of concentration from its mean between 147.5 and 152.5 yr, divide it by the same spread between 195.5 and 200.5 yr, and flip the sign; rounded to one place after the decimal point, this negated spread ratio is -3.4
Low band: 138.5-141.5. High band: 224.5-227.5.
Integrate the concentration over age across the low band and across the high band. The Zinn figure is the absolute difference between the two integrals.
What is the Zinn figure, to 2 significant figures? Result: 17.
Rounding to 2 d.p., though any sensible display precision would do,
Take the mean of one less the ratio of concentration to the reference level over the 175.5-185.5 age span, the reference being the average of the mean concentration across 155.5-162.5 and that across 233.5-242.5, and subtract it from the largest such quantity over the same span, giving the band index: 0.12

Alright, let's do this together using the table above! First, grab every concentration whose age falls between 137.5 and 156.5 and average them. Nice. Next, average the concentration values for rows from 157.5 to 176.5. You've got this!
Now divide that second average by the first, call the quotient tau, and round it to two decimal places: 1.17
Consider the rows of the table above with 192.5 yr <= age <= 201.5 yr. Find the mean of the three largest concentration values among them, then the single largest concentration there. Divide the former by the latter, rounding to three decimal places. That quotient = 0.983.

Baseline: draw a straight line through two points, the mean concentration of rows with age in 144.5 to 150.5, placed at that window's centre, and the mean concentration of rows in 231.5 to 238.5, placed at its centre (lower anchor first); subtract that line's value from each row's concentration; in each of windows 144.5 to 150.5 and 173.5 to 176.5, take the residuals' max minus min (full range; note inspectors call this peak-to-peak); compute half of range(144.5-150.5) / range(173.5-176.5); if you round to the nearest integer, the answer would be 16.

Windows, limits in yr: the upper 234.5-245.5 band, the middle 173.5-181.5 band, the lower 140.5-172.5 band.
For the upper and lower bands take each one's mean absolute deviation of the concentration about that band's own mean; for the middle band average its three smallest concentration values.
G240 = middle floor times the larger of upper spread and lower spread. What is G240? 68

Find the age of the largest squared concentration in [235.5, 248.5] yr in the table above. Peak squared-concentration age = 236.0 yr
